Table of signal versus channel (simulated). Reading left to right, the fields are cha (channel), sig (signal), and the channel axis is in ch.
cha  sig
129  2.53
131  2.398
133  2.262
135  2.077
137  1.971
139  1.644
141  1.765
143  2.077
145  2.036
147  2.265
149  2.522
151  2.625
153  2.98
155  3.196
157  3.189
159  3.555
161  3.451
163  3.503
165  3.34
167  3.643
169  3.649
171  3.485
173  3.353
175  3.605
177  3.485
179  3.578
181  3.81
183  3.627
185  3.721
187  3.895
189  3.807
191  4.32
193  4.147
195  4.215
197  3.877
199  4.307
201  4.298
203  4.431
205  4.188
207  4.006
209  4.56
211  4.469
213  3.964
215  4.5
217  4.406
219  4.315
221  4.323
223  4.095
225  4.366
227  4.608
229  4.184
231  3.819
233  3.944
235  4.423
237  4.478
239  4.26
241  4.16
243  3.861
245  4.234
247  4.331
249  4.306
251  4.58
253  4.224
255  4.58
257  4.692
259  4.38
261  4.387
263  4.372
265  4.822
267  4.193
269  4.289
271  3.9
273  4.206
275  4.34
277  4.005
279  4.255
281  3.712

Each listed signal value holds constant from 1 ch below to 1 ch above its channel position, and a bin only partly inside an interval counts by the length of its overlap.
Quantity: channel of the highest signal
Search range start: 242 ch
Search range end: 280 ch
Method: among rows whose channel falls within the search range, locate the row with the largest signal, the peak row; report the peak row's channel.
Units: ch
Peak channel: 265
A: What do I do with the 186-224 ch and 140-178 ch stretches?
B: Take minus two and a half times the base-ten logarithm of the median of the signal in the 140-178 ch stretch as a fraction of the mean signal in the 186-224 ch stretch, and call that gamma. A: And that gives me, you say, 0.25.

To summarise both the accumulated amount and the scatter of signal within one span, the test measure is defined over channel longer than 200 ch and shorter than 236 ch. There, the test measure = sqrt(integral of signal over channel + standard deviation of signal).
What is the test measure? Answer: 12.4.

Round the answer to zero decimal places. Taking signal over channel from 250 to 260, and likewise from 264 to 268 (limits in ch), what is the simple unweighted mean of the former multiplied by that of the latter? 20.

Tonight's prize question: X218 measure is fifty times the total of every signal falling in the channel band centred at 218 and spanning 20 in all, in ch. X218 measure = 2180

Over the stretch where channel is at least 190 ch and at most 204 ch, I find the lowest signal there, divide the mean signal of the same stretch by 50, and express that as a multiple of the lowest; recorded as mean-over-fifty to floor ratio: 0.0218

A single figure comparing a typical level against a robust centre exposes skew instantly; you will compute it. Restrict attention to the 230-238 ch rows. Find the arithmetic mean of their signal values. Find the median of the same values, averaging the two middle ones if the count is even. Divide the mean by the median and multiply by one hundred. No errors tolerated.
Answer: 100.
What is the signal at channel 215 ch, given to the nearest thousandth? 4.500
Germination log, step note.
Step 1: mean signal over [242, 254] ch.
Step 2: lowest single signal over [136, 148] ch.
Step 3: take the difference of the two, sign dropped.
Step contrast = 2.6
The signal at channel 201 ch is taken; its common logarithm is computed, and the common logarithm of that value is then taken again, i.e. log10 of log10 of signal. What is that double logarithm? -0.20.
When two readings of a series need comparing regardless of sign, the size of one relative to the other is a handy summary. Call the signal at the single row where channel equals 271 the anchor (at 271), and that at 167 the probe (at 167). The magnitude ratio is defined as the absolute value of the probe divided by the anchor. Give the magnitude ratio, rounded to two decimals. 0.93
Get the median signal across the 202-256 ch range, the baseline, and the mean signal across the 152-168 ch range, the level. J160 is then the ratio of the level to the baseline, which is 0.78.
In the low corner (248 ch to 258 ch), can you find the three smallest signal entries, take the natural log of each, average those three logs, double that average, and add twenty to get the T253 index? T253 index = 22.9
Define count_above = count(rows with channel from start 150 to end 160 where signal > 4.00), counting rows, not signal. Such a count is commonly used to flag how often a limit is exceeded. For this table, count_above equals 0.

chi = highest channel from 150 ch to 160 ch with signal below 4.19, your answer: 159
